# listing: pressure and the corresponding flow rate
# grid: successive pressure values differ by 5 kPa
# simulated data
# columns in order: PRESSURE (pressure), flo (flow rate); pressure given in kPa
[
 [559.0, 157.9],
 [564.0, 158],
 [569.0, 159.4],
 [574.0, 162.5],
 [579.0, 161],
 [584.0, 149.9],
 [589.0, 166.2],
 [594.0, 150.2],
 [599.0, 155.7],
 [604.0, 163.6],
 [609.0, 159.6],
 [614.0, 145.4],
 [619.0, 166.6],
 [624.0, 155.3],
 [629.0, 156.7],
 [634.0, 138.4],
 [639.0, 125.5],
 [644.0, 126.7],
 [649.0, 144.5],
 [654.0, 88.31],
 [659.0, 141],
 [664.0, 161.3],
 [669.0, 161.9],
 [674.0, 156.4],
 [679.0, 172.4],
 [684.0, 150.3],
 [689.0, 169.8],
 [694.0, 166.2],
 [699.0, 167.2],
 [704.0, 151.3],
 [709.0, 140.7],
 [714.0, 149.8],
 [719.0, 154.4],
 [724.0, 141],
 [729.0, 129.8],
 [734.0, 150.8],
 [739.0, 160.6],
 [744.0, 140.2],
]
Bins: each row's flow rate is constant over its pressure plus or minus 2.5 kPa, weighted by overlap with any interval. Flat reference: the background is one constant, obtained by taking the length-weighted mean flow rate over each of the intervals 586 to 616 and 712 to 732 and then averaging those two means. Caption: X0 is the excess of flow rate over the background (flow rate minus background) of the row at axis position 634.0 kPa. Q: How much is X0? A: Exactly -12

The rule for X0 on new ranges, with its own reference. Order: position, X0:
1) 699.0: 17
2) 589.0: 16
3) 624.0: 5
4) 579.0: 11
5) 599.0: 5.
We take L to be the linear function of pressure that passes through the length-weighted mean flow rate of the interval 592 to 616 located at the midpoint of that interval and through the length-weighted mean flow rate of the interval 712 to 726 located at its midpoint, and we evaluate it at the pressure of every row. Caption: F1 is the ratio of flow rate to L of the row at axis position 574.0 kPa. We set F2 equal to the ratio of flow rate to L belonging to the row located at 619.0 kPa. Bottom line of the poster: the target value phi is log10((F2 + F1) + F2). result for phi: 0.504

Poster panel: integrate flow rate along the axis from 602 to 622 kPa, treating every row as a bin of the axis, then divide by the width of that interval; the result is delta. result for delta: 159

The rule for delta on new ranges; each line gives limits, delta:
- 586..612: 159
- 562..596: 158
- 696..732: 148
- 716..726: 148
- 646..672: 139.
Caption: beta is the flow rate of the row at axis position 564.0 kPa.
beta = 158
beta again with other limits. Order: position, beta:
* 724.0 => 141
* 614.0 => 145.4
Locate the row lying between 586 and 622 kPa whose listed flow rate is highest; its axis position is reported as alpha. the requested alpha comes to 619.0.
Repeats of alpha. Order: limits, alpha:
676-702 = 679.0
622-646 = 629.0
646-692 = 679.0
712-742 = 739.0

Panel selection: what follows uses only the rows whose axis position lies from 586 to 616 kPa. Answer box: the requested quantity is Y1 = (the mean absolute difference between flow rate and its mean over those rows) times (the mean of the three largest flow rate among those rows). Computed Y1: 1036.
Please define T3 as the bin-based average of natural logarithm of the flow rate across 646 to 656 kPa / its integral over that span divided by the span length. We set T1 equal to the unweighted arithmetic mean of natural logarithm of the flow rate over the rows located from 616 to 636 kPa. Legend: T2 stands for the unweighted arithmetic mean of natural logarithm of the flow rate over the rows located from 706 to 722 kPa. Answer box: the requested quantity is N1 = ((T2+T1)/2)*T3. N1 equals 23.8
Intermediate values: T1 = 5.04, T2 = 5.00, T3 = 4.75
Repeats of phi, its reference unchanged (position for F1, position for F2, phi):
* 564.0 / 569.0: 0.482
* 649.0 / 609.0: 0.478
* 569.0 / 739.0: 0.504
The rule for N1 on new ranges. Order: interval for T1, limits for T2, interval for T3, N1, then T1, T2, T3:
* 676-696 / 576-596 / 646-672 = 25.0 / 5.10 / 5.05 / 4.92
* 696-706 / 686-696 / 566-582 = 25.9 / 5.07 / 5.12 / 5.08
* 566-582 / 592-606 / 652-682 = 25.2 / 5.08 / 5.05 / 4.98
